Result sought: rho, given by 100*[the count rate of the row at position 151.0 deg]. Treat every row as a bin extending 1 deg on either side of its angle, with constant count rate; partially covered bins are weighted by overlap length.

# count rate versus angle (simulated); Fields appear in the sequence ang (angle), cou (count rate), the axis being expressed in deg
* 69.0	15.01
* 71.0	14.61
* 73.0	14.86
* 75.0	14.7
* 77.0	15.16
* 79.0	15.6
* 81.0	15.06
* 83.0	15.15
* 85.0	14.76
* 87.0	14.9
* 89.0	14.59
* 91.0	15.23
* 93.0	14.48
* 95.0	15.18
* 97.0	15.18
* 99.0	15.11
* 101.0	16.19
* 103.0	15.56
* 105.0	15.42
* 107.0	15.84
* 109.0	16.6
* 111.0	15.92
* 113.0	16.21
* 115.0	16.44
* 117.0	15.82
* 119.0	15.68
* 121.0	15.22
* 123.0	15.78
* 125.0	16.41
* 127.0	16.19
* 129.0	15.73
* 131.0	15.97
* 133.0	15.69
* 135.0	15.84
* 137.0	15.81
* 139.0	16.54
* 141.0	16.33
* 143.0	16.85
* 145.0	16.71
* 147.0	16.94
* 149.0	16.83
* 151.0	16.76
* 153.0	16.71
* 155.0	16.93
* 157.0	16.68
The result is 1676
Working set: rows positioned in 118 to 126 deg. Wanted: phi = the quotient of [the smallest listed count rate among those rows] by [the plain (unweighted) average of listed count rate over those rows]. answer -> 0.965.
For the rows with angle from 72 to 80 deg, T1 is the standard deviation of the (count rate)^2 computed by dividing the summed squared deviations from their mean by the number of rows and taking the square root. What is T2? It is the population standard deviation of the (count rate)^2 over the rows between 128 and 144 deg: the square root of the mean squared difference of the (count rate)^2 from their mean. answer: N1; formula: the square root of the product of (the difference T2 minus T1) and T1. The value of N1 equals 5.2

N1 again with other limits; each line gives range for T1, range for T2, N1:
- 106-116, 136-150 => 4.9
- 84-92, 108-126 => 6.6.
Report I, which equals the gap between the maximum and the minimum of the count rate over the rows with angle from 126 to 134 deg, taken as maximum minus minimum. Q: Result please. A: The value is 0.5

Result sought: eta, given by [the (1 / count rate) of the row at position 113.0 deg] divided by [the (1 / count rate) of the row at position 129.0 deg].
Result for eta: 0.97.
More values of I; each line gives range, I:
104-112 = 1.2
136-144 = 1.0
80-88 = 0.4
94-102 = 1.1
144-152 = 0.2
